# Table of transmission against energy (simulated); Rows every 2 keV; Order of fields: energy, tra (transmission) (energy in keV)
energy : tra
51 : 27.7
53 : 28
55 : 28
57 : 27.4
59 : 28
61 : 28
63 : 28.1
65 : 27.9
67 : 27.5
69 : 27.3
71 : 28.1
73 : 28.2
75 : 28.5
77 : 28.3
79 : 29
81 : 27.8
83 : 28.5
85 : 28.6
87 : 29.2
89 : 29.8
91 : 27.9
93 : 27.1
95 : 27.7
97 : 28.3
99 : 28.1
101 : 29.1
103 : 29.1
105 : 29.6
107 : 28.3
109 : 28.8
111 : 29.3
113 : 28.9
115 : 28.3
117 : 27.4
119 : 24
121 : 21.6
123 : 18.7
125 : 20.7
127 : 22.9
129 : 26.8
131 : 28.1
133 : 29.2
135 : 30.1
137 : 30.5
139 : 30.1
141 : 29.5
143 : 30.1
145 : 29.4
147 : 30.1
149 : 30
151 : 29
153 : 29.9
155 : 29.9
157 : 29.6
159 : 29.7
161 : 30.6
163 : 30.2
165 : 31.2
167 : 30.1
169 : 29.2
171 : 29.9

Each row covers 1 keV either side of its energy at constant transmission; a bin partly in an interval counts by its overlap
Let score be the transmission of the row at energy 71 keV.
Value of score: 28.1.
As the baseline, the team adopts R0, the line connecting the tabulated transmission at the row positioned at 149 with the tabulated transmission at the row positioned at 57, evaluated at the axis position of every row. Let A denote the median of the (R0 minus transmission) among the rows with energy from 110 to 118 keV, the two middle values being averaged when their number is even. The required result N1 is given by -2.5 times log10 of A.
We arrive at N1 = 1.0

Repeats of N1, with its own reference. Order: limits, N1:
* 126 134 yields -0.8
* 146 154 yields 2.4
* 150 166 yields 1.5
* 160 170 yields 1.8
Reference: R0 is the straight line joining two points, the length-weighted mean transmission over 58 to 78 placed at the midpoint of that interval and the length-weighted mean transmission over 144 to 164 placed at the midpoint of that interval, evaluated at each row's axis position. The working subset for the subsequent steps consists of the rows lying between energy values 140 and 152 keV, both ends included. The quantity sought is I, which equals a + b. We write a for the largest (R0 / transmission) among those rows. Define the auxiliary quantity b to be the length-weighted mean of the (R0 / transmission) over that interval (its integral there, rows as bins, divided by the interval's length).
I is 2.03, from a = 1.03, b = 1.00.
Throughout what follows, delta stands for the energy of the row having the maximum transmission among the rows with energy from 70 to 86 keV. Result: 79 keV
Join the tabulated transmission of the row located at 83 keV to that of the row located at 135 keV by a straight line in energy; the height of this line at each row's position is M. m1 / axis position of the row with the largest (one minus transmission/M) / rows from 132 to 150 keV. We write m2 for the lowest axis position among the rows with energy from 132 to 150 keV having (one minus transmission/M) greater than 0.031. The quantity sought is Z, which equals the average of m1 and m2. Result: 145 keV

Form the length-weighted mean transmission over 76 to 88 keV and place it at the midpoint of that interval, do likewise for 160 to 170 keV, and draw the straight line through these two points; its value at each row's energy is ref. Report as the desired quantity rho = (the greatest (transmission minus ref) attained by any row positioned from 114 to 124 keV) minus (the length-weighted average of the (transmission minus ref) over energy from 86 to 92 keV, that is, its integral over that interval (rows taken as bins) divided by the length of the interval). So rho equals -1.2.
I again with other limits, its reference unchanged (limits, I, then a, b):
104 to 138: 2.68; 1.56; 1.12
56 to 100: 2.06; 1.05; 1.00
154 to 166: 2.00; 1.01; 0.99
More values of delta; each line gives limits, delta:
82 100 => 89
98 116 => 105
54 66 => 63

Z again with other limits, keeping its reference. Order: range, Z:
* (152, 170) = 163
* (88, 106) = 93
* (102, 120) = 113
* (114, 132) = 119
